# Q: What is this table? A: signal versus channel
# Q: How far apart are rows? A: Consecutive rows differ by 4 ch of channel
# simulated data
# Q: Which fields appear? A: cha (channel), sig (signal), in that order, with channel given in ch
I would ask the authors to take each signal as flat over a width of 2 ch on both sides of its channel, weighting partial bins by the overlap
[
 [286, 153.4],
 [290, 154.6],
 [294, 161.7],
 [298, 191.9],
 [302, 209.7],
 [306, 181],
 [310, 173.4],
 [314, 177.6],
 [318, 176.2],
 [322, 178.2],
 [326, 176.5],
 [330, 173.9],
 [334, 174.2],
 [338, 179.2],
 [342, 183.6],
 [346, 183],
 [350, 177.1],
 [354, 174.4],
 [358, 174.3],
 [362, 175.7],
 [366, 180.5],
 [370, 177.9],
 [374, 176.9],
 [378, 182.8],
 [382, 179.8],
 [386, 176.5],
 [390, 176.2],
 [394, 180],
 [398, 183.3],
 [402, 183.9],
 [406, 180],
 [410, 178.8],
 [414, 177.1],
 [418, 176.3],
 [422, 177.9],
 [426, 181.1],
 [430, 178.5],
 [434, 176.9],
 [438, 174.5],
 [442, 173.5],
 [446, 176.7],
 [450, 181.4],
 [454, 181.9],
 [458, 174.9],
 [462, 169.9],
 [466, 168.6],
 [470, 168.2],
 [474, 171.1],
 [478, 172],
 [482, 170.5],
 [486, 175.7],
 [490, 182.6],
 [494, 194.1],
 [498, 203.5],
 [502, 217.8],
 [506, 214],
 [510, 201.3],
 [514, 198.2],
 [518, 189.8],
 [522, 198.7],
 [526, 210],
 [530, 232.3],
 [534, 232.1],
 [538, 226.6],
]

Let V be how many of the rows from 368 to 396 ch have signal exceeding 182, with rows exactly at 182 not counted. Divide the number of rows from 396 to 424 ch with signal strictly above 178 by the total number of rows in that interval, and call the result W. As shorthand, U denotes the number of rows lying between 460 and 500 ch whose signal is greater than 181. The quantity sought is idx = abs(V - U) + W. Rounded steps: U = 3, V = 1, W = 0.57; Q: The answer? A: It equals 2.6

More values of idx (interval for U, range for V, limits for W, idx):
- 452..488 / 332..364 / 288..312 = 1.5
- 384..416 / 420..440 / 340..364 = 2.3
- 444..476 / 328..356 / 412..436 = 0.3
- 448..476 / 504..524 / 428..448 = 3.2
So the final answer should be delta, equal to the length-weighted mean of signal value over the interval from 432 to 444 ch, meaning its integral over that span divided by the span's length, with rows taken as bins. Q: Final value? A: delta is 175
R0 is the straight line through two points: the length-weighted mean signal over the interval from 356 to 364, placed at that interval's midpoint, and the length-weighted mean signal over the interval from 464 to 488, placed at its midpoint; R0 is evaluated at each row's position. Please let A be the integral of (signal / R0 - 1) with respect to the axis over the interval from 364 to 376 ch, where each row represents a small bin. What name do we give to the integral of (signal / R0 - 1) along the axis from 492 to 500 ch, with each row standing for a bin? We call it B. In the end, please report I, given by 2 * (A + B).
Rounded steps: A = 0.3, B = 1.34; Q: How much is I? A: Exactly 3.2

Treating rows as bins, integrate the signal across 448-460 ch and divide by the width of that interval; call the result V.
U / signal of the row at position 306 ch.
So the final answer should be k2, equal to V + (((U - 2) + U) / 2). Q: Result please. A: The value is 359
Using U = 181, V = 179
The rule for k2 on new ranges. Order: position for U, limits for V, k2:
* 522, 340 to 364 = 376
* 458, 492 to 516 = 379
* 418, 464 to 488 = 346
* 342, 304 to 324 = 360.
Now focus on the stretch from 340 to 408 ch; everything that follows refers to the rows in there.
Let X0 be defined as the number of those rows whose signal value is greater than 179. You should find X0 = 9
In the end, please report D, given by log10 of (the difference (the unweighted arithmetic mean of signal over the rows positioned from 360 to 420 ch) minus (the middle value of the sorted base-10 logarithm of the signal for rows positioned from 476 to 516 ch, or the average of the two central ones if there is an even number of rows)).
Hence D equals 2.247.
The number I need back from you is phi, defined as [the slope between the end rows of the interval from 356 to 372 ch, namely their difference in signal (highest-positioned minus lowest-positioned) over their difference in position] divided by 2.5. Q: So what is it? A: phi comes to 0.12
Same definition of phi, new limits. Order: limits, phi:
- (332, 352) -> 0.07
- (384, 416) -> 0.01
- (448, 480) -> -0.13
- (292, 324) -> 0.24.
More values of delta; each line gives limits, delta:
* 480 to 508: 194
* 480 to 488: 173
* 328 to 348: 179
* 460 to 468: 169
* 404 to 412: 179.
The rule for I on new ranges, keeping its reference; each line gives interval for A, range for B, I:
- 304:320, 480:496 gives 2.0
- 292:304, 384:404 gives 2.9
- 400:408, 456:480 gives 0.6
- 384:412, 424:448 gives 3.2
